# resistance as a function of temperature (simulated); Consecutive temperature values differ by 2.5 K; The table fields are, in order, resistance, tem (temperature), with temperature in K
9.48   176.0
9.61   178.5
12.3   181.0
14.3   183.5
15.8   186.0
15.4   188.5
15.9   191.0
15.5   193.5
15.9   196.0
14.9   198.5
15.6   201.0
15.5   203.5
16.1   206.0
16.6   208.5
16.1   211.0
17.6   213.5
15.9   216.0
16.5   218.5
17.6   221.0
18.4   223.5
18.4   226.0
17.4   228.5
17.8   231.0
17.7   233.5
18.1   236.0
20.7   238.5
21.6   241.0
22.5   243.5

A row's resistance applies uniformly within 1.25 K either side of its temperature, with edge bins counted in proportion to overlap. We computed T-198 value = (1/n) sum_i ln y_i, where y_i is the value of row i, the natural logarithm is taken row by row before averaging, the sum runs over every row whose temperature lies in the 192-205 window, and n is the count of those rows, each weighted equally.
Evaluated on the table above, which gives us 2.74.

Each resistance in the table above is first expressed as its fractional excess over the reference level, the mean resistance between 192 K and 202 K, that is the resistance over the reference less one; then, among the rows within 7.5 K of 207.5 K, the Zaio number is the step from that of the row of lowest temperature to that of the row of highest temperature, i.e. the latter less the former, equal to 0.13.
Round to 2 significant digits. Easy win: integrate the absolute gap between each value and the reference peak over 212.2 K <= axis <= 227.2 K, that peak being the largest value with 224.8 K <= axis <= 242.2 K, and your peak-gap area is 63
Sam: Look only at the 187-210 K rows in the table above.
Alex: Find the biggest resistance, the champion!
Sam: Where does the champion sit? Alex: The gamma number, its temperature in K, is 208.5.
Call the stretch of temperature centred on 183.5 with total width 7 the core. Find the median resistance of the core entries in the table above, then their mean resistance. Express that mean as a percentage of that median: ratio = 99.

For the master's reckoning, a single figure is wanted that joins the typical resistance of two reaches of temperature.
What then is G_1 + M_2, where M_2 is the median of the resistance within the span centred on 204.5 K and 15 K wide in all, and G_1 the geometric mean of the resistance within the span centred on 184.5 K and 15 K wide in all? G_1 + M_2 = 29.5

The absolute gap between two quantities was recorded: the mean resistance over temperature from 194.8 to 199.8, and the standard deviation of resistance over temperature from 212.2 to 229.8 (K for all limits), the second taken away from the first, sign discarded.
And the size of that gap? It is 14.5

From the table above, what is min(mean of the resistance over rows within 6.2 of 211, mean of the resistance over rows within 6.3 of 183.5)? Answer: 13.5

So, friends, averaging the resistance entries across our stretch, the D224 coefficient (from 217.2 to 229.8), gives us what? 17.7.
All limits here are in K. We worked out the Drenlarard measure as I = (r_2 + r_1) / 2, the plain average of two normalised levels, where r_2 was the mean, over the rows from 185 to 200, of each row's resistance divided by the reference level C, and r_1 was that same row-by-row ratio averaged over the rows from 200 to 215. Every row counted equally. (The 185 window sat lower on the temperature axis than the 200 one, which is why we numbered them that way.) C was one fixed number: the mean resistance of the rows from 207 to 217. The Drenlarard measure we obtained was 0.96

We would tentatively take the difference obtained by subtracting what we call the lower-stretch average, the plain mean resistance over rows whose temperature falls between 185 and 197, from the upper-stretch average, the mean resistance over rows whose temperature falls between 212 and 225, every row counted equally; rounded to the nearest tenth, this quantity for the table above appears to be 1.5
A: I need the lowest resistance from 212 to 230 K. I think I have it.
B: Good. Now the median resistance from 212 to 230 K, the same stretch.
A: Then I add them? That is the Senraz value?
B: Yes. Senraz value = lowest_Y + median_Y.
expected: 33.5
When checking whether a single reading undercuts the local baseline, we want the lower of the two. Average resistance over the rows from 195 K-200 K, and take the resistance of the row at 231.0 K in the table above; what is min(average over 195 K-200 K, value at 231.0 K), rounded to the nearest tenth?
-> 15.4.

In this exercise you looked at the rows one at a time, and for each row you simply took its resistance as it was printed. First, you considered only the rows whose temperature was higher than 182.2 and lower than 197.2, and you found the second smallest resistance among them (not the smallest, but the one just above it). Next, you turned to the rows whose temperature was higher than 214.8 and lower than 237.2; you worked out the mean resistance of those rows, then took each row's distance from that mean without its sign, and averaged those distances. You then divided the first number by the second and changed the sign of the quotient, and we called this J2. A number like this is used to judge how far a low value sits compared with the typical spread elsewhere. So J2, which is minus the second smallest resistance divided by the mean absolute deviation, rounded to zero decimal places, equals -25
